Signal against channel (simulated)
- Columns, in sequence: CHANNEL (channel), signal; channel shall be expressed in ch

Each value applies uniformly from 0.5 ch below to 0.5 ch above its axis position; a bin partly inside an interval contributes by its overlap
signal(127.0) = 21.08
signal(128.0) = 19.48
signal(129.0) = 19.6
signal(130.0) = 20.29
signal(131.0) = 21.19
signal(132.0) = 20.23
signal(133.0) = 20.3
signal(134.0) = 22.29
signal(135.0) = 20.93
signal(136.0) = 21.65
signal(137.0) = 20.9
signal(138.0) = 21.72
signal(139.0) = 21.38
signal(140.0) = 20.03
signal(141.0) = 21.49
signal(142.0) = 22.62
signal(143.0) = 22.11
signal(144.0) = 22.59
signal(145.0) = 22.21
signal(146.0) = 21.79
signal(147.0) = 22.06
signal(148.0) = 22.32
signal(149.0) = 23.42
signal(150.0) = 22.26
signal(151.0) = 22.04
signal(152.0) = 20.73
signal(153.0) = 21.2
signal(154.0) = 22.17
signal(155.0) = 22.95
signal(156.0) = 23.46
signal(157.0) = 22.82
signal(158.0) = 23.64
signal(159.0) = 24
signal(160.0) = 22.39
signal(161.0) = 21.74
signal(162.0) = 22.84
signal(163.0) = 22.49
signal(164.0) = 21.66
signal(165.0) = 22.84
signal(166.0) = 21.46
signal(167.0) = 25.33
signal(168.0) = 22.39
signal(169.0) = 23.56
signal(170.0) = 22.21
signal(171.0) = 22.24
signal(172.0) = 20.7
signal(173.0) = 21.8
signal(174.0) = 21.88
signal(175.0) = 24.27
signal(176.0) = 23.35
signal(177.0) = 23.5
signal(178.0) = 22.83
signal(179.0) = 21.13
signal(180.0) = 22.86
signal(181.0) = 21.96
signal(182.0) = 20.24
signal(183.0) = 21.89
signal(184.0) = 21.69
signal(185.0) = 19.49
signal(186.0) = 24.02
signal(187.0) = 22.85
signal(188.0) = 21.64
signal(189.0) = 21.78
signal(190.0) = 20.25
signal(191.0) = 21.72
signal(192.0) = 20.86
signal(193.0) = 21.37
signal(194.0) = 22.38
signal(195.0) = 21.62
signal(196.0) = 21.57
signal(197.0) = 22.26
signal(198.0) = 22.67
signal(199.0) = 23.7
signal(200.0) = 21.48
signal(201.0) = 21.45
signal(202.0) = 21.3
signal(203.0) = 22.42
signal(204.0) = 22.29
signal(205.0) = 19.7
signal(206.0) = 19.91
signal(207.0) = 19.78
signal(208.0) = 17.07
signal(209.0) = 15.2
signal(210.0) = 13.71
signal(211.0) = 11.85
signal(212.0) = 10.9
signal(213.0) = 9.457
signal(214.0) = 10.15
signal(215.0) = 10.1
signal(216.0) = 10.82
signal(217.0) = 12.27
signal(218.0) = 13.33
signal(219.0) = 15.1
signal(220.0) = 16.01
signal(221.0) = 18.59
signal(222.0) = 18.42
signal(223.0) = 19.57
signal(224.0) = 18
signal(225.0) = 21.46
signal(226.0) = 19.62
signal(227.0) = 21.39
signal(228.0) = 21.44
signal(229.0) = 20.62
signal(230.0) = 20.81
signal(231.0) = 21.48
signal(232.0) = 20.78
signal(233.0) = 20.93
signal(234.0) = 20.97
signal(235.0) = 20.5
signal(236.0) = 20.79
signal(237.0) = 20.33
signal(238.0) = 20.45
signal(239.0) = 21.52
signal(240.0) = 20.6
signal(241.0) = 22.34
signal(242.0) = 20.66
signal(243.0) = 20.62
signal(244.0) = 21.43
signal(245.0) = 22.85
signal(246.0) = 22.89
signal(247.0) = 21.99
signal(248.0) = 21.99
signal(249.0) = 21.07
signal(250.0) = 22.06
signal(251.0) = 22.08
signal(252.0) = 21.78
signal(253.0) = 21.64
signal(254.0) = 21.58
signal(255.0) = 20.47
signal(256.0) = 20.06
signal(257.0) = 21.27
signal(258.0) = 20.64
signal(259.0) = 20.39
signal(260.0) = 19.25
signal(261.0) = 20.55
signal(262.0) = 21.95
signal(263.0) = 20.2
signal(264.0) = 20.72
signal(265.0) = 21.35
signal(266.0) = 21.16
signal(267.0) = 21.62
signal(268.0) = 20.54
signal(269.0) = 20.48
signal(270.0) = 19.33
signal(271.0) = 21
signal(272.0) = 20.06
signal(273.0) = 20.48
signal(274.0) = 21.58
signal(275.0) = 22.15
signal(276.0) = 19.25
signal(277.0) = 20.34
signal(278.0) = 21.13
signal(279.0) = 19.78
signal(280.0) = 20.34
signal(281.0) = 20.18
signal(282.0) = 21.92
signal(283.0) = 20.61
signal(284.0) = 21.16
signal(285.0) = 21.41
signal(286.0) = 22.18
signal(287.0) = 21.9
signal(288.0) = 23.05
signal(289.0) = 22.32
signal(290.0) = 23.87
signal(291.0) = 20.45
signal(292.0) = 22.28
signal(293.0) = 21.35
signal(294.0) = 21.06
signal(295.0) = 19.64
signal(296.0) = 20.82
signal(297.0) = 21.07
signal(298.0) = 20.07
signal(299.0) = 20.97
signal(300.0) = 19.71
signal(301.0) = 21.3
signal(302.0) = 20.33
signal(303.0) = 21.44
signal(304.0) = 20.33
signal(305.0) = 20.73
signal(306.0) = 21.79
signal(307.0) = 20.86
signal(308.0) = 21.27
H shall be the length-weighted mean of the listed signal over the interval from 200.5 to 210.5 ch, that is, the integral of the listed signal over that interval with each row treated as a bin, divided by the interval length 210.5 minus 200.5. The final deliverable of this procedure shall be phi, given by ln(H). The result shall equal 2.96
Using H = 19.3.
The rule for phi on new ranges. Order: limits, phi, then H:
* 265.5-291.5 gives 3.05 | 21.1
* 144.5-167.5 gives 3.11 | 22.5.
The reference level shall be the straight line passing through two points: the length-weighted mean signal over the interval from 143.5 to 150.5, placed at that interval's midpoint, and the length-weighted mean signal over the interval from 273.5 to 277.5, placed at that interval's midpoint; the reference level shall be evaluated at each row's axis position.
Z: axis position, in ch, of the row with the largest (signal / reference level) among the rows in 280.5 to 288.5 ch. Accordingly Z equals 288.0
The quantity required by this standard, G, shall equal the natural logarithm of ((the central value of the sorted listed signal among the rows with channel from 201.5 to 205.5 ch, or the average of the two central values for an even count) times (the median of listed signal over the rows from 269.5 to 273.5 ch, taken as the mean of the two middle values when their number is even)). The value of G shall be 6.09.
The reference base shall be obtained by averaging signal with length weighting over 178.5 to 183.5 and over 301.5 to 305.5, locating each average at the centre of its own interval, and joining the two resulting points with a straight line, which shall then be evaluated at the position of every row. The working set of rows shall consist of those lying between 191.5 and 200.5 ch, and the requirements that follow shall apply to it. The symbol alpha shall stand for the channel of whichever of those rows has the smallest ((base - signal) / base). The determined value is 199.0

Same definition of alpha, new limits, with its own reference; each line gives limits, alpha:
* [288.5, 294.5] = 290.0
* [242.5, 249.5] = 246.0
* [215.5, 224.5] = 223.0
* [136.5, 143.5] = 142.0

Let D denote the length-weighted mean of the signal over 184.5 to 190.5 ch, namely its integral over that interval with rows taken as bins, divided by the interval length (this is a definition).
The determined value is 21.7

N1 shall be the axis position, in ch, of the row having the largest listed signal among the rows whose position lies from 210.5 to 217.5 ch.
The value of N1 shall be 217.0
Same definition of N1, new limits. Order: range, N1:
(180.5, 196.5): 186.0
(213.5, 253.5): 246.0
